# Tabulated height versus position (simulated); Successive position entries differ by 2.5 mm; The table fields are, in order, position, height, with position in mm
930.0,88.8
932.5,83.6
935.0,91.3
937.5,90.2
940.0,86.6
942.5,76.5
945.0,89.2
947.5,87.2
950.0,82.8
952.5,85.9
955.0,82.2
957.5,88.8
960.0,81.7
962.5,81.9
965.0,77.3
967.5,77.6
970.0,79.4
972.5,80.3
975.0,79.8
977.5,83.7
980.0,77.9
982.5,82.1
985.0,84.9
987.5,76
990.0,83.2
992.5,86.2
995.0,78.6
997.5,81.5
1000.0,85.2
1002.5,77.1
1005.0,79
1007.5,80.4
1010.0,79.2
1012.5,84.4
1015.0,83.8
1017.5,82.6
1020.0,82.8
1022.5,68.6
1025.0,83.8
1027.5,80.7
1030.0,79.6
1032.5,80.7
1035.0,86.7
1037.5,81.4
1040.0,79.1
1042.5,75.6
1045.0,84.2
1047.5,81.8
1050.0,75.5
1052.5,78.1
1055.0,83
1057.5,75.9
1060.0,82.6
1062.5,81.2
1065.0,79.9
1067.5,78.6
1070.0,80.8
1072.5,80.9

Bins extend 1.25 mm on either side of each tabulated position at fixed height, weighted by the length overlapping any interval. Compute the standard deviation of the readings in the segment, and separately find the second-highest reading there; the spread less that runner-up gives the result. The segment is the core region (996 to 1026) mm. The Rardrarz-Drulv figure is -80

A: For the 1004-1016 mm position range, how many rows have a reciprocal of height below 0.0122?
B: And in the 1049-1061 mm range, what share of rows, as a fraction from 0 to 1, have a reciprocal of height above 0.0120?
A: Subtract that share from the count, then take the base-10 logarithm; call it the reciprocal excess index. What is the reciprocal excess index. 0.0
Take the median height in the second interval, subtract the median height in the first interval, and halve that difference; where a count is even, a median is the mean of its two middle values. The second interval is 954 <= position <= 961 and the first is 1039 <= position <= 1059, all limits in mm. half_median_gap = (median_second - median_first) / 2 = 2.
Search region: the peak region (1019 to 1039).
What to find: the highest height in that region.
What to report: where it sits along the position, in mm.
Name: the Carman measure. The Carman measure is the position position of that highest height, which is 1035.0 mm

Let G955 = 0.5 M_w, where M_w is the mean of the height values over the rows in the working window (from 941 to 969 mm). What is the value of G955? 41.4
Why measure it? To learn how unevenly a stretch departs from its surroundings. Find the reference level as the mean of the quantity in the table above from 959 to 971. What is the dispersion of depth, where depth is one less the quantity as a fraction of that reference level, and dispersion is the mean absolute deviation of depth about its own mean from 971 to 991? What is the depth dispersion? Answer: 0.031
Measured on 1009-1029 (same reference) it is 0.043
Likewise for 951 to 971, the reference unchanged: 0.036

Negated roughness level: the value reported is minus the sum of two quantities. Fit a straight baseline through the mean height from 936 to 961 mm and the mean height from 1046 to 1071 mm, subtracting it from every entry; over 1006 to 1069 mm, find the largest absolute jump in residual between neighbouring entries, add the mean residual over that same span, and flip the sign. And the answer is -15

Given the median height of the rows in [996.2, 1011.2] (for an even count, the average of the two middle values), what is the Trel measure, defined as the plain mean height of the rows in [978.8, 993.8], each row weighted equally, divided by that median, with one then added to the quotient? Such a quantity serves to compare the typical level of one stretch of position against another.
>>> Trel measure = 2.02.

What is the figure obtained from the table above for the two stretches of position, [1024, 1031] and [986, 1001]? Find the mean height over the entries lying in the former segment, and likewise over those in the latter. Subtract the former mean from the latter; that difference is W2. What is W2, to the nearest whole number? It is 0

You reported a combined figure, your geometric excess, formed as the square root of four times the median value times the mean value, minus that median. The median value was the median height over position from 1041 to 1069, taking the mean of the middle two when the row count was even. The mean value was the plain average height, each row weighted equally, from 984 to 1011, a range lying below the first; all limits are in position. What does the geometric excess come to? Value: 81.0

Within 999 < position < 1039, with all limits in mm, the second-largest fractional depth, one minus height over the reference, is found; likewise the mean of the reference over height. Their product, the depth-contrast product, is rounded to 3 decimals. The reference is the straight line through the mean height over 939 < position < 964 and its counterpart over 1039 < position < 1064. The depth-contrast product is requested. 0.059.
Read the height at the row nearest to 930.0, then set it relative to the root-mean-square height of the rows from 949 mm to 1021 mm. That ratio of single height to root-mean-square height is 1.09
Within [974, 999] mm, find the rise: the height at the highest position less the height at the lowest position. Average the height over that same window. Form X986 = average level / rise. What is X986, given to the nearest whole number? 48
